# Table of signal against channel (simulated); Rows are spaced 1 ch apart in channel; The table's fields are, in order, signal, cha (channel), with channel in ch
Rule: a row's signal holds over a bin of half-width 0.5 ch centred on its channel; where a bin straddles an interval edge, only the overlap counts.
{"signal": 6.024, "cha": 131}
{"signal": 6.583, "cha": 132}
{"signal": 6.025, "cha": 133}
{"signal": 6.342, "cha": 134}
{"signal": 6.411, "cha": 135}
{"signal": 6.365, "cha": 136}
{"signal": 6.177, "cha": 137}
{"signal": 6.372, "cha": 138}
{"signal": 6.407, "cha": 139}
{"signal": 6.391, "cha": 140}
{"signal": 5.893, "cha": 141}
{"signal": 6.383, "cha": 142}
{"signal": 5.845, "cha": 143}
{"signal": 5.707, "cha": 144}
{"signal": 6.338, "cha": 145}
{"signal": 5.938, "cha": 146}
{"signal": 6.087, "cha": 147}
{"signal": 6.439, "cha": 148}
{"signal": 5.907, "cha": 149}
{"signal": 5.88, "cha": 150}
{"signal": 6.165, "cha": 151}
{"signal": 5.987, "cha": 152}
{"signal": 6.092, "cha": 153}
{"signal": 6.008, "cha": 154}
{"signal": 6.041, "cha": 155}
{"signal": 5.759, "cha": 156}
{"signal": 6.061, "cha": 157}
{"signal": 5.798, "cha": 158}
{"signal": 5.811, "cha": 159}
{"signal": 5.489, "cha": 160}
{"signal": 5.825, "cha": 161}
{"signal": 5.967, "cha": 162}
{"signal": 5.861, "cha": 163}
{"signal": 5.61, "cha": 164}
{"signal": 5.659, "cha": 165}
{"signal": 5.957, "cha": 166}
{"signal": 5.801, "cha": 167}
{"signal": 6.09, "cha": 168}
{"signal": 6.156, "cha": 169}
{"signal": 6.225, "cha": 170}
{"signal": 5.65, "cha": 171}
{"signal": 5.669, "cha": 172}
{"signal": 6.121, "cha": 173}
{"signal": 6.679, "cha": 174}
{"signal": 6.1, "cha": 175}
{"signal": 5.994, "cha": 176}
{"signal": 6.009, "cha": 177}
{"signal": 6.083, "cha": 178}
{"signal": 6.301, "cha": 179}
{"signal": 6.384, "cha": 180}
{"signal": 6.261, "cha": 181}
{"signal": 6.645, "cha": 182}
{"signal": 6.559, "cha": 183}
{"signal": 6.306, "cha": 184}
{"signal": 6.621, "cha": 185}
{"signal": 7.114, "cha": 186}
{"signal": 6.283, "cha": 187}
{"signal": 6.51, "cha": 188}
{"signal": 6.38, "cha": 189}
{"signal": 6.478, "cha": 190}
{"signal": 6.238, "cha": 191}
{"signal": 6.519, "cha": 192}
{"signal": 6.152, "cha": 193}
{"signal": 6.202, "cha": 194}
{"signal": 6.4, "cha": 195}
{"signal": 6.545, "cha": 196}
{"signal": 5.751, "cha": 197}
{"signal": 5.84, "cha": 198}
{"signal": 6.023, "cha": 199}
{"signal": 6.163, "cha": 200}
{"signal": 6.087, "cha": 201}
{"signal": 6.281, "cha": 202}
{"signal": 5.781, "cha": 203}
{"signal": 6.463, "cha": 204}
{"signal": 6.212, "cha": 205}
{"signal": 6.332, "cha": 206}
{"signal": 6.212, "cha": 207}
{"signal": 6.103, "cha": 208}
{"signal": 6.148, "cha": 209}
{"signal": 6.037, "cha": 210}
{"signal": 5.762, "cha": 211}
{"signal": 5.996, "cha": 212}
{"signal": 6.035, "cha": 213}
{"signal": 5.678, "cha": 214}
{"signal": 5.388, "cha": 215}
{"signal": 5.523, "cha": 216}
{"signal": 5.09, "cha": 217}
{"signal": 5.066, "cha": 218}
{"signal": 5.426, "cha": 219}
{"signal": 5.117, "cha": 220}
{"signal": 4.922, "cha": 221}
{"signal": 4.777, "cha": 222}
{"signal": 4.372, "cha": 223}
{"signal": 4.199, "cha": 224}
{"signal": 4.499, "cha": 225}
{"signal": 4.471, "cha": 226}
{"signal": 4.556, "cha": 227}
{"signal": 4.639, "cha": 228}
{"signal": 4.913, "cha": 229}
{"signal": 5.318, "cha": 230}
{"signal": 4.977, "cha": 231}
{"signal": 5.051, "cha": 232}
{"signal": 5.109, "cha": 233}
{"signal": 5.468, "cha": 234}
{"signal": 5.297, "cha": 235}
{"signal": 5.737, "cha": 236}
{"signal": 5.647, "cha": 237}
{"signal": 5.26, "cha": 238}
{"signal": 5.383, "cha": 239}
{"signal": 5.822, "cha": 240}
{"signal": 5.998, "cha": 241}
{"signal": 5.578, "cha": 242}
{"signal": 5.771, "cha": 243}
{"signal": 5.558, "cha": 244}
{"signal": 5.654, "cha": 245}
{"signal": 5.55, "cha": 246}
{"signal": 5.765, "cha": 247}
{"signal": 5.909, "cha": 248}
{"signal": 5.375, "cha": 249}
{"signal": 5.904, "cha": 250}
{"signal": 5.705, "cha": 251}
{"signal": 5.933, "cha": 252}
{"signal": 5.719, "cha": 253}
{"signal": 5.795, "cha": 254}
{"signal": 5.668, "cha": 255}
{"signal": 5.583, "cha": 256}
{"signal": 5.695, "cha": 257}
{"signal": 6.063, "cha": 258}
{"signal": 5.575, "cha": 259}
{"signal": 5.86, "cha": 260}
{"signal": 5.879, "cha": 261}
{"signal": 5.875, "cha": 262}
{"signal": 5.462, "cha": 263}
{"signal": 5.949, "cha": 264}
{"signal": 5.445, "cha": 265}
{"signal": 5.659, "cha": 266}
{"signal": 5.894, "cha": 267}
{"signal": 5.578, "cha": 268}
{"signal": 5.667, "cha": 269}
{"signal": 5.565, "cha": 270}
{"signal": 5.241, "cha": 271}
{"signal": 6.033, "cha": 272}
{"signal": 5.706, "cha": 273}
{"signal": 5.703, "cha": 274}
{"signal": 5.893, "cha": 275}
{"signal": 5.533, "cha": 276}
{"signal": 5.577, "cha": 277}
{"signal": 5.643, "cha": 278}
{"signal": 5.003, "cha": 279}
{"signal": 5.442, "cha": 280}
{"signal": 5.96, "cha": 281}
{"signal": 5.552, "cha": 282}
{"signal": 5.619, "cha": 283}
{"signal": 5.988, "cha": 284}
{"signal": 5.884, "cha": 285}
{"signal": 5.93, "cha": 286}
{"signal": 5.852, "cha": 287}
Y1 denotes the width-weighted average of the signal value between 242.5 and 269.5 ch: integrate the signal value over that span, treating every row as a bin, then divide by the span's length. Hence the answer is 5.72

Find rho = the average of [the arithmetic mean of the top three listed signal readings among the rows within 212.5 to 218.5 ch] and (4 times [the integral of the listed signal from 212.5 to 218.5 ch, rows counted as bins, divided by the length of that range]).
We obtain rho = 13.8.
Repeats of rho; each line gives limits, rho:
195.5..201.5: 15.3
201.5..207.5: 15.6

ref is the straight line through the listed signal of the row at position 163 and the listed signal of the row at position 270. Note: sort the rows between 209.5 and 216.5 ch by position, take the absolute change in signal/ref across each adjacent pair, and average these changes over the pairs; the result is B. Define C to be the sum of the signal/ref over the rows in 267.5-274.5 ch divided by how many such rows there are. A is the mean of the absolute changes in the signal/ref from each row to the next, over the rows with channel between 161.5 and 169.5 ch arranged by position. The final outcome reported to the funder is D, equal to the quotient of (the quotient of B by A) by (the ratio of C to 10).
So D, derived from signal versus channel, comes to 12.8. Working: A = 0.030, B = 0.039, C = 1.01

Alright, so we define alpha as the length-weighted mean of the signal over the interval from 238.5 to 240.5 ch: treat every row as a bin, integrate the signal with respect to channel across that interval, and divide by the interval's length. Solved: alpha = 5.60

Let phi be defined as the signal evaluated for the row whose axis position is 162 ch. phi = 5.967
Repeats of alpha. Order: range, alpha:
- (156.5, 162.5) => 5.83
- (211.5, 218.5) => 5.54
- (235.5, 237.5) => 5.69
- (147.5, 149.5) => 6.17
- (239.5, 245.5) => 5.73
